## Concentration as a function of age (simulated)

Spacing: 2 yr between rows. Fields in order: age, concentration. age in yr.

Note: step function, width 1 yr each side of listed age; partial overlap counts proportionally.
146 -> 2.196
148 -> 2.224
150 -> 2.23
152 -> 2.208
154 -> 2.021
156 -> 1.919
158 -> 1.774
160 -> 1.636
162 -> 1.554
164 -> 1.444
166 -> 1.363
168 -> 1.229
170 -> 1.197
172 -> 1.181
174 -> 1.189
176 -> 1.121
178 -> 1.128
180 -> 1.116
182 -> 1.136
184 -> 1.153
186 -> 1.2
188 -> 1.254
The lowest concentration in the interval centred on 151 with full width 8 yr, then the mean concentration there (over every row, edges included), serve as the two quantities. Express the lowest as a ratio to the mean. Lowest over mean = 0.93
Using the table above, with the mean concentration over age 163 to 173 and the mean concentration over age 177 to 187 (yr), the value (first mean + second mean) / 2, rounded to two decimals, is 1.21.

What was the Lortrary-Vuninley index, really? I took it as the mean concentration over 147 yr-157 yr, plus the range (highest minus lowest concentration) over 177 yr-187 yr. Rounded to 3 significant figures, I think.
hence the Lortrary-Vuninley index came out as 2.20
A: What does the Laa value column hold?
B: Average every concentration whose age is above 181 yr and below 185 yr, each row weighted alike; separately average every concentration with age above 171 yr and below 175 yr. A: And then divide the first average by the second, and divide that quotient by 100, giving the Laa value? 0.0097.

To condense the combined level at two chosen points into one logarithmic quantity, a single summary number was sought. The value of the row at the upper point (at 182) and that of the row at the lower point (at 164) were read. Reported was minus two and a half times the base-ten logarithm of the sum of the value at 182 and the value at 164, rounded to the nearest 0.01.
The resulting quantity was -1.03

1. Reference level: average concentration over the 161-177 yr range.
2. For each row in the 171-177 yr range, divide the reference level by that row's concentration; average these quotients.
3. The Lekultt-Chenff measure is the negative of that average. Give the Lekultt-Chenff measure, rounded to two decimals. -1.10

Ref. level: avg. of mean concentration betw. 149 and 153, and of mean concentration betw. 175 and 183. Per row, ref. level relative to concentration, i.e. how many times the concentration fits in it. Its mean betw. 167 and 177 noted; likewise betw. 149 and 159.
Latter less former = -0.58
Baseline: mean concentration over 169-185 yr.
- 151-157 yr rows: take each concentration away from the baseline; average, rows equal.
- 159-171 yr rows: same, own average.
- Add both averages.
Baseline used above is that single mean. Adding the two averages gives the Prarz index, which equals -1.1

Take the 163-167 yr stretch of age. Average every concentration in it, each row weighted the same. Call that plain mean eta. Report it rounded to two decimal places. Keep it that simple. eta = 1.40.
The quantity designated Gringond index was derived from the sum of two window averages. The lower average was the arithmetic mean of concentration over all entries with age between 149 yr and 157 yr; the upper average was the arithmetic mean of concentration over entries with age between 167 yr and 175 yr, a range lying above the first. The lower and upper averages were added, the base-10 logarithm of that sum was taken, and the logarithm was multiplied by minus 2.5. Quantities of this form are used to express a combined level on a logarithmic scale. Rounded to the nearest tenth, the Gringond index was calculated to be -1.3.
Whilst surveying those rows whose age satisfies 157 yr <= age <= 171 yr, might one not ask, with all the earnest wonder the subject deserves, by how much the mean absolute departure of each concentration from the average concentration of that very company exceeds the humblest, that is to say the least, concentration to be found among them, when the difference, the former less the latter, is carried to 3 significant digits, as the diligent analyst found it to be -1.03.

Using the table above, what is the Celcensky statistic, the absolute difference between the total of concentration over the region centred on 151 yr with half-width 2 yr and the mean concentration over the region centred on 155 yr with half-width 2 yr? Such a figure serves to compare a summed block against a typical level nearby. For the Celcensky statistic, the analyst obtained 2.5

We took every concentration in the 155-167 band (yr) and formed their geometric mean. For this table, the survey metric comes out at 1.6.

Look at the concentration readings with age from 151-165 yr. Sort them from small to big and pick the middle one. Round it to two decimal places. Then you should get 1.77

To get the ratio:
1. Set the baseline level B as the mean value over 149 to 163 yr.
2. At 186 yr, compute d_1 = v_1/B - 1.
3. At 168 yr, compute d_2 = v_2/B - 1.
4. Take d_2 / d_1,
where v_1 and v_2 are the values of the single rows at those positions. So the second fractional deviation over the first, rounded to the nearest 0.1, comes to 1.0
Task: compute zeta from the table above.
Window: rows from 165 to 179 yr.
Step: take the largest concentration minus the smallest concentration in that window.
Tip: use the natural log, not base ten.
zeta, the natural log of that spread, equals -1.4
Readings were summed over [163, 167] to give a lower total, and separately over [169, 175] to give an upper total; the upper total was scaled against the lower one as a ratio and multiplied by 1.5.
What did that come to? 1.91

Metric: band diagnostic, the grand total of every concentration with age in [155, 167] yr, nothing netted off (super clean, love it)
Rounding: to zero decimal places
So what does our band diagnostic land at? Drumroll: 10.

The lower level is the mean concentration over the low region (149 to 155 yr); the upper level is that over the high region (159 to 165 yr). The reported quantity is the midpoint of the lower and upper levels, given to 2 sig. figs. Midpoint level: 1.8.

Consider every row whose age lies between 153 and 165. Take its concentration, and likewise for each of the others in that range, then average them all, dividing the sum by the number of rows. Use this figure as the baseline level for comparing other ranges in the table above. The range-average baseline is 1.72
